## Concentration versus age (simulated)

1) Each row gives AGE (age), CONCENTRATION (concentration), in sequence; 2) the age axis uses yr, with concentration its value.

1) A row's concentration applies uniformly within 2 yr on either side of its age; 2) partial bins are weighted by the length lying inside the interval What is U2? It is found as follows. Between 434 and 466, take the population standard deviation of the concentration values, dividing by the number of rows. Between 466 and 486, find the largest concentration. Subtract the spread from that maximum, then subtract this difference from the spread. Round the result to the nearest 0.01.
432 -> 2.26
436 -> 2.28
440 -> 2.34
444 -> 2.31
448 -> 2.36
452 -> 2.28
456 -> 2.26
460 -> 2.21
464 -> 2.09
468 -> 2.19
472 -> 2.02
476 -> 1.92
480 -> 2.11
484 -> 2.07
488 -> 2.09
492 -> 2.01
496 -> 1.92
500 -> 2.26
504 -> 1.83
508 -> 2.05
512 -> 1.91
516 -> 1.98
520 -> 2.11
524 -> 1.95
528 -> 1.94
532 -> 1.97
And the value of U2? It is -2.03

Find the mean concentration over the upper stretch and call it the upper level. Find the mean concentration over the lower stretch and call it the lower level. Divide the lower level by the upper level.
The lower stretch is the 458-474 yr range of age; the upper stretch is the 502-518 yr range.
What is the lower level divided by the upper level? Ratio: 1.10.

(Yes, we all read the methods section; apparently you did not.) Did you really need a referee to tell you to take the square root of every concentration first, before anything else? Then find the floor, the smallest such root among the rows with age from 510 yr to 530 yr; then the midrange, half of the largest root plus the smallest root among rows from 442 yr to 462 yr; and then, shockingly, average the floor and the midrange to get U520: 1.45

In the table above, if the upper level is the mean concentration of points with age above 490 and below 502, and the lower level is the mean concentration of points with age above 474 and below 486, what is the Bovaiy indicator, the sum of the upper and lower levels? 4.10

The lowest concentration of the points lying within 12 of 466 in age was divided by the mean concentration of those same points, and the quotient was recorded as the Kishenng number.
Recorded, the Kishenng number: 0.91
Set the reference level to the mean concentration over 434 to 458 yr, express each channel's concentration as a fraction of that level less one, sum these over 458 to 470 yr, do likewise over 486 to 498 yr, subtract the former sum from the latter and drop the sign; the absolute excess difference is 0.20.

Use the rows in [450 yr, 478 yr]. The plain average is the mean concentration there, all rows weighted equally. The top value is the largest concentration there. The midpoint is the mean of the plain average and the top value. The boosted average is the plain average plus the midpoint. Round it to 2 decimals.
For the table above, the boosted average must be 4.35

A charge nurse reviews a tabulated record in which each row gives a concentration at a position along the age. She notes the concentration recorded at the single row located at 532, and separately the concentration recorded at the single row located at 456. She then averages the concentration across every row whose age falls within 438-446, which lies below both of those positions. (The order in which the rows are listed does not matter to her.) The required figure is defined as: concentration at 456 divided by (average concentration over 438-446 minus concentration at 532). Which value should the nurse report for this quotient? 6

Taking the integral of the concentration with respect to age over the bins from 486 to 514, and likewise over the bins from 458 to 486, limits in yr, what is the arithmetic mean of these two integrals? 57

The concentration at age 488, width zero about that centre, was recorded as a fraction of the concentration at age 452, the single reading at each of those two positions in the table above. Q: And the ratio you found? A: 0.92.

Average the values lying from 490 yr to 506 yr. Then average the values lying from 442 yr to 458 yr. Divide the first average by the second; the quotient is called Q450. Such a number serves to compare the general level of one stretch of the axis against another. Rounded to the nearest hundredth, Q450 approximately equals 0.87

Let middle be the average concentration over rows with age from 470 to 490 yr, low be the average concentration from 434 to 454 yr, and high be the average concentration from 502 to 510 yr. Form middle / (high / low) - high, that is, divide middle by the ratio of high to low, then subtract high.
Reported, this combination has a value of 0.50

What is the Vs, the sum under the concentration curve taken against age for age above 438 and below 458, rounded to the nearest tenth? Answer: 46.2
